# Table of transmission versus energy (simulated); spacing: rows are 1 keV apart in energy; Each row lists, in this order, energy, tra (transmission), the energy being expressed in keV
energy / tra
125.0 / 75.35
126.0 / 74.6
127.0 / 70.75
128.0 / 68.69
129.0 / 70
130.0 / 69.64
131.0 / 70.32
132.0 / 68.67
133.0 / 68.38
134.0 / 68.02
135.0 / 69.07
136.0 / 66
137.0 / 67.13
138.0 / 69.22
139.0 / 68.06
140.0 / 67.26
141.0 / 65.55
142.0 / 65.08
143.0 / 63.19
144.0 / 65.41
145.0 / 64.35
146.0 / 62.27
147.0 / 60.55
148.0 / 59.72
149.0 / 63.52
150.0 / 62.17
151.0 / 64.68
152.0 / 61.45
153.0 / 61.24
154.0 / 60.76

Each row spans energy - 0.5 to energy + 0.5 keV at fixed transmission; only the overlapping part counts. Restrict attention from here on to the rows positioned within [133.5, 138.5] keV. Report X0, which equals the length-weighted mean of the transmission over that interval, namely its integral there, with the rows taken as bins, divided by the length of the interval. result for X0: 68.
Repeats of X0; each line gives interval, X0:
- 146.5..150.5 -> 61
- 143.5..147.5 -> 63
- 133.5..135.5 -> 69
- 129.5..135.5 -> 69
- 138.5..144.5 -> 66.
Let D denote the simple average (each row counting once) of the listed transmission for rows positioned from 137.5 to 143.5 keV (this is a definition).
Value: 66.4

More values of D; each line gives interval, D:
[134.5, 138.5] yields 67.9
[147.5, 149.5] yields 61.6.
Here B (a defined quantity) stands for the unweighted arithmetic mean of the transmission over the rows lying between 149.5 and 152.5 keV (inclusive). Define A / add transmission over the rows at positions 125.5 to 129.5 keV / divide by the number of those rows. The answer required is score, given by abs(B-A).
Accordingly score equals 8.2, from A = 71.0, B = 62.8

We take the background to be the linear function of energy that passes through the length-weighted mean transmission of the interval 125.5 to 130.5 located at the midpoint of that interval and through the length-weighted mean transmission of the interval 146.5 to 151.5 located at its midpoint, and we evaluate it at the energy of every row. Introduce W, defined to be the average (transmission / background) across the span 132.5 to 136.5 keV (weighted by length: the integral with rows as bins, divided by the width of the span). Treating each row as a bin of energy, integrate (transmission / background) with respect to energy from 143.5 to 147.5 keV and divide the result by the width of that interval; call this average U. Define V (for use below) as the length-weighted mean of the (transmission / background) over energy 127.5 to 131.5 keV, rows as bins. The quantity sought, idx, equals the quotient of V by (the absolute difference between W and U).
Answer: 268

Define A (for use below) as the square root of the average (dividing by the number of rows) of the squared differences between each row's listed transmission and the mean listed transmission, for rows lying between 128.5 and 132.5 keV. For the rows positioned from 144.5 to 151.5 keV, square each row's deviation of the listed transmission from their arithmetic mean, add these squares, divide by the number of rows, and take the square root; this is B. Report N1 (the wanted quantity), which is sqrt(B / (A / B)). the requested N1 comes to 2.20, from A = 0.62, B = 1.73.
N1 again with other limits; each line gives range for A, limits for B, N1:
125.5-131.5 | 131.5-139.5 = 0.73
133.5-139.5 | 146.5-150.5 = 1.39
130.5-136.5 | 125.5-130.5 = 1.79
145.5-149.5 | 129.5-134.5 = 0.70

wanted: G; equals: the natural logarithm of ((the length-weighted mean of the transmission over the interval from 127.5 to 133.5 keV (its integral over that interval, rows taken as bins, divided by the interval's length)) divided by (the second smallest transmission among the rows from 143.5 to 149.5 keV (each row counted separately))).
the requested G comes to 0.13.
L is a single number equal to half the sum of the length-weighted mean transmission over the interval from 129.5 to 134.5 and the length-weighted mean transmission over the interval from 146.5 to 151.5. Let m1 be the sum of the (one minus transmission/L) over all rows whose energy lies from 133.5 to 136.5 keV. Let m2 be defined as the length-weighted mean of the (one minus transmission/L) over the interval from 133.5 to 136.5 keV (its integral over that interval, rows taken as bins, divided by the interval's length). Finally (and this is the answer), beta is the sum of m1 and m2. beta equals -0.13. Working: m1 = -0.10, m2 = -0.03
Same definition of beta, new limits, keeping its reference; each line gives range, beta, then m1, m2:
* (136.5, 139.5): -0.16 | -0.12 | -0.04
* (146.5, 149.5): 0.26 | 0.20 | 0.07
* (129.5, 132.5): -0.24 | -0.18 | -0.06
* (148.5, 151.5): 0.13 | 0.10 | 0.03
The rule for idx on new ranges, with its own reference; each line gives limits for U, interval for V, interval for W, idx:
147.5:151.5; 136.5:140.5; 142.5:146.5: 82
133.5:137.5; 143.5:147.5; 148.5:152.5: 40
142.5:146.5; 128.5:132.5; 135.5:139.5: 71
